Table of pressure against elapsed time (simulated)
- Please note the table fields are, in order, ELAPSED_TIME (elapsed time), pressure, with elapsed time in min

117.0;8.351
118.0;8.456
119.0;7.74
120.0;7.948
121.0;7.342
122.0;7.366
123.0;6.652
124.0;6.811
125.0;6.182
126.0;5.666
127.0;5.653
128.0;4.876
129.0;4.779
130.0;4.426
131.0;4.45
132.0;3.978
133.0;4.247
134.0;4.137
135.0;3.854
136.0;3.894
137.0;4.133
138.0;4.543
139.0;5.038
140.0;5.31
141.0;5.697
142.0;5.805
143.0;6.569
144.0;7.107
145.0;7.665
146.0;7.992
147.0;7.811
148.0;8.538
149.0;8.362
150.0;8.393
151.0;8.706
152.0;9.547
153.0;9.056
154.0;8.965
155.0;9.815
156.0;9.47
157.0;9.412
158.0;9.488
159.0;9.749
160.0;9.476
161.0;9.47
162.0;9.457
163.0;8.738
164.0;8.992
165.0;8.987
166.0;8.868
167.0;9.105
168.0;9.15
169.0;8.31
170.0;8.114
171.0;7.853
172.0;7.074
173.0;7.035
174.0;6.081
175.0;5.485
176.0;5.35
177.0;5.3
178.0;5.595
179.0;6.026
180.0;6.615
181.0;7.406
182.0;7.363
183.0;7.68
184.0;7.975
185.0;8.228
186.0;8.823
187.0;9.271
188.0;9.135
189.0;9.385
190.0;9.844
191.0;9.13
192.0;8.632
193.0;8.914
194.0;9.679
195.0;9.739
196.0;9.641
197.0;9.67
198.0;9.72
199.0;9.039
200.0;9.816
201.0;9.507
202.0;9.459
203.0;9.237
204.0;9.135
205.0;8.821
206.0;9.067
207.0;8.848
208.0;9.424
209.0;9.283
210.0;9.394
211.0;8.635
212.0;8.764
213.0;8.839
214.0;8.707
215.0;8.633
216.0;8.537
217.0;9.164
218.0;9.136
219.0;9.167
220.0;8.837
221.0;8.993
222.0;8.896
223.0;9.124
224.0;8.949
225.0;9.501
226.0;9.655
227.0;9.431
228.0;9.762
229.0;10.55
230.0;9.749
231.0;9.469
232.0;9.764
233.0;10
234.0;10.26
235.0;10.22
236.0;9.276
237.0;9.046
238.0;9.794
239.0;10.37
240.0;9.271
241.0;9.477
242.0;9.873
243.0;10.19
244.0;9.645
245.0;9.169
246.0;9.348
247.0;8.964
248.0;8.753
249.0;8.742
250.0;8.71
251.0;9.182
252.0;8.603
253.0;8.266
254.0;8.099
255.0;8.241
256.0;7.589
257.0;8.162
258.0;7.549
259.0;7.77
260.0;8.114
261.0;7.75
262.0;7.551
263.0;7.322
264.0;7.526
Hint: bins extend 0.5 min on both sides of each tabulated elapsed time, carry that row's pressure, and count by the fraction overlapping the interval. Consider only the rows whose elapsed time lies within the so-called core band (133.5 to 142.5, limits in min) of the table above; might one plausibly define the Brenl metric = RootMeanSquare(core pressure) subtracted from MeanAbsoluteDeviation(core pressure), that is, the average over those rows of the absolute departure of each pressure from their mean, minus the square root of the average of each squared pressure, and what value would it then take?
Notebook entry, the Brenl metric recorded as -4.1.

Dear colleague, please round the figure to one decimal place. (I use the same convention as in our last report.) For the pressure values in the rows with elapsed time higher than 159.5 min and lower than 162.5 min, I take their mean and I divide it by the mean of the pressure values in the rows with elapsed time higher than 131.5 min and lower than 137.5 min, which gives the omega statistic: 2.3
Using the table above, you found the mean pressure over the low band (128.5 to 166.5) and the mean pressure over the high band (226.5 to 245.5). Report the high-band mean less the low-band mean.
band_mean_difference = 2.5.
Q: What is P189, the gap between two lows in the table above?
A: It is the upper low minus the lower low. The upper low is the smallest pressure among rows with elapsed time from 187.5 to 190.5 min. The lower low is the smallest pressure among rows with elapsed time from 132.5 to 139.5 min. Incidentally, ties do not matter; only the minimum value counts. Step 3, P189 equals 5.3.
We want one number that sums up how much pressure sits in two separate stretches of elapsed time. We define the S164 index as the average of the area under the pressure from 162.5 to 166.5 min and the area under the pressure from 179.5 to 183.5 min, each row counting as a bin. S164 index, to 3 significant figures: 32.3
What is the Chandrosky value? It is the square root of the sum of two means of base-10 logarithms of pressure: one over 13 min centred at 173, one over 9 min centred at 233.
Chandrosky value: 1.35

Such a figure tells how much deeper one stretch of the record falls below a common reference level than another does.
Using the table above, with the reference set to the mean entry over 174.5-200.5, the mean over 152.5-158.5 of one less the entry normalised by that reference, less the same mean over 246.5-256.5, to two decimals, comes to -0.10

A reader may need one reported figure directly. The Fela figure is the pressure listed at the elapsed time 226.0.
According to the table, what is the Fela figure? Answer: 9.655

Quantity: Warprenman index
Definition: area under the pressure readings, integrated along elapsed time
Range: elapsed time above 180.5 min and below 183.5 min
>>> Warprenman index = 22.4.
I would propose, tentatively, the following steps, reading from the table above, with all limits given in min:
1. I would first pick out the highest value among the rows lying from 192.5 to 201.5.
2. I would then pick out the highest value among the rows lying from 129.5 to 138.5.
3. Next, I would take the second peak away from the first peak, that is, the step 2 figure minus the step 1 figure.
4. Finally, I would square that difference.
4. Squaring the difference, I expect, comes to 28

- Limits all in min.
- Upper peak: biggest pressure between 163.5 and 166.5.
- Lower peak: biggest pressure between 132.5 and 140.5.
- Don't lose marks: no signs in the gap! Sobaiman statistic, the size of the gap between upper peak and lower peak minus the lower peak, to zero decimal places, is -2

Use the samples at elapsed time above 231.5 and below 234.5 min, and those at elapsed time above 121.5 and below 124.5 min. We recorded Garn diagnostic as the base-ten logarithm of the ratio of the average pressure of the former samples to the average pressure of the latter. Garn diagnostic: 0.16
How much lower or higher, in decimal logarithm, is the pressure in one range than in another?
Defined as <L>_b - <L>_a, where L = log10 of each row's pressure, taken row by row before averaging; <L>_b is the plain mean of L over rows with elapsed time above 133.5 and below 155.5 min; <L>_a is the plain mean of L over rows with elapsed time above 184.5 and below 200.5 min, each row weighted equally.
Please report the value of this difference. -0.15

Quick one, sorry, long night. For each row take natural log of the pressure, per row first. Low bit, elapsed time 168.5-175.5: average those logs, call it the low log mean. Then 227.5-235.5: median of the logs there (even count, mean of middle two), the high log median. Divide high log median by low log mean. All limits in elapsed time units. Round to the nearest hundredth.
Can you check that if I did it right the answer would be 1.17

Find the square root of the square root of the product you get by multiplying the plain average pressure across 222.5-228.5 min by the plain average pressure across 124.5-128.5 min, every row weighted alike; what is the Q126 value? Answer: 2.69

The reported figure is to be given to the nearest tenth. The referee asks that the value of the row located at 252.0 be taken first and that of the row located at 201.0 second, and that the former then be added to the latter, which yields 18.1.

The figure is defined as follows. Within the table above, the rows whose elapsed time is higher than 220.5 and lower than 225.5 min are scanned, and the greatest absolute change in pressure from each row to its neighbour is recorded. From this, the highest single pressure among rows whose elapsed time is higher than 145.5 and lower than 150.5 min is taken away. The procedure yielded -8.0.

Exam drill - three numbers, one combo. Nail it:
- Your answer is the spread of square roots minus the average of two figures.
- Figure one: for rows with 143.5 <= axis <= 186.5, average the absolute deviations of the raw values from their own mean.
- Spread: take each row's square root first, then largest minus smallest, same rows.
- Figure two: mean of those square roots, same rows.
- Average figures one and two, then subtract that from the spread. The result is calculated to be -1.1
